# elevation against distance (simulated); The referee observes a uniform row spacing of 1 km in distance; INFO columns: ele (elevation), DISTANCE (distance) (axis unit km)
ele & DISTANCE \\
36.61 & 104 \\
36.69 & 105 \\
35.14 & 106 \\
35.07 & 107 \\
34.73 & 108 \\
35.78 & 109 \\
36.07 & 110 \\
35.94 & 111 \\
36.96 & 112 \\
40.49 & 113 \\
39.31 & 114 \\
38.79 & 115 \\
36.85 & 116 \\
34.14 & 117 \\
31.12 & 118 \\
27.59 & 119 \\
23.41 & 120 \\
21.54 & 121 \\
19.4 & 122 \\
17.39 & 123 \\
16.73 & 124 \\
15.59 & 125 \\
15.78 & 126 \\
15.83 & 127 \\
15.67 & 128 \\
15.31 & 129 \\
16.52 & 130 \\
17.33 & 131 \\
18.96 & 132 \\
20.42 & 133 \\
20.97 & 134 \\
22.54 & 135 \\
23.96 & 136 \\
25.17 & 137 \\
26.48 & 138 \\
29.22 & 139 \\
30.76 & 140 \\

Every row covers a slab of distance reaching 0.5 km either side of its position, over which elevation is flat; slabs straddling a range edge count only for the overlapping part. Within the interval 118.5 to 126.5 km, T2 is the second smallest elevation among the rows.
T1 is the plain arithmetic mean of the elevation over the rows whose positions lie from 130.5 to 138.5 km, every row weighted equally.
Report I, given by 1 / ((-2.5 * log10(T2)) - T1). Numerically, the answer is -0.0400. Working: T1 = 22.0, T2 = 15.78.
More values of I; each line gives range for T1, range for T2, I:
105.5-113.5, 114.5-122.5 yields -0.0252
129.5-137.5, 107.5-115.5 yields -0.0406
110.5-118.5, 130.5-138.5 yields -0.0251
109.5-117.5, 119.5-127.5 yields -0.0248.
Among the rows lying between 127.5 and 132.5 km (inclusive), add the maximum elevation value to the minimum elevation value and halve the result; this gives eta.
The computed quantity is 17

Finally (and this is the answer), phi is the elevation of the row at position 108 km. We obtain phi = 34.73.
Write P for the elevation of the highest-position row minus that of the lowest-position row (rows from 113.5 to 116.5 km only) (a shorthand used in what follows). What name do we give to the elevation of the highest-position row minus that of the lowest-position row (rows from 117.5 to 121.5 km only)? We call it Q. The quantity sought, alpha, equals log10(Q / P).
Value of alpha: 0.6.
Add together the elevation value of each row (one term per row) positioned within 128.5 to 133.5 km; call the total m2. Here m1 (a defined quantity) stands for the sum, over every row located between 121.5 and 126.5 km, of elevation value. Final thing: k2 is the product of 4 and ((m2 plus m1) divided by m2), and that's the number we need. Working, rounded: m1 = 85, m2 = 89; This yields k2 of 7.8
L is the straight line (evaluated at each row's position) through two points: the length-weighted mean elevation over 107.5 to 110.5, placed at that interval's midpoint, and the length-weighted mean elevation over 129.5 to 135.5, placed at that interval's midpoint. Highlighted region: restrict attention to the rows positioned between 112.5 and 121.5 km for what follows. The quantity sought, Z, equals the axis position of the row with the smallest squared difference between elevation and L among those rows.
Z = 119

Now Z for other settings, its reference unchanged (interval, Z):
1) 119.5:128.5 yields 120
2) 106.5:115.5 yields 109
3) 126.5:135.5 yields 132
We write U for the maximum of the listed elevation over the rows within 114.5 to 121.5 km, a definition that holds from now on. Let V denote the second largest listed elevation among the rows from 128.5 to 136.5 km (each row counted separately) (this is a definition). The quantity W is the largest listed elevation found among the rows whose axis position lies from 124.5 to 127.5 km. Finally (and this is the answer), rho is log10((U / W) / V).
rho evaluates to -1.0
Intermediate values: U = 38.79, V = 22.54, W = 15.83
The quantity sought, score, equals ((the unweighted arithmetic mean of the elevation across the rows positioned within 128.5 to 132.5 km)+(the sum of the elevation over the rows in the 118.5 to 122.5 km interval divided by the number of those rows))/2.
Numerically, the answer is 20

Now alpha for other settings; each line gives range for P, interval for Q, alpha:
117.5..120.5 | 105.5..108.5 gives -1.3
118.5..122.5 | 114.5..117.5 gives -0.2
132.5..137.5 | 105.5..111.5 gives -0.8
